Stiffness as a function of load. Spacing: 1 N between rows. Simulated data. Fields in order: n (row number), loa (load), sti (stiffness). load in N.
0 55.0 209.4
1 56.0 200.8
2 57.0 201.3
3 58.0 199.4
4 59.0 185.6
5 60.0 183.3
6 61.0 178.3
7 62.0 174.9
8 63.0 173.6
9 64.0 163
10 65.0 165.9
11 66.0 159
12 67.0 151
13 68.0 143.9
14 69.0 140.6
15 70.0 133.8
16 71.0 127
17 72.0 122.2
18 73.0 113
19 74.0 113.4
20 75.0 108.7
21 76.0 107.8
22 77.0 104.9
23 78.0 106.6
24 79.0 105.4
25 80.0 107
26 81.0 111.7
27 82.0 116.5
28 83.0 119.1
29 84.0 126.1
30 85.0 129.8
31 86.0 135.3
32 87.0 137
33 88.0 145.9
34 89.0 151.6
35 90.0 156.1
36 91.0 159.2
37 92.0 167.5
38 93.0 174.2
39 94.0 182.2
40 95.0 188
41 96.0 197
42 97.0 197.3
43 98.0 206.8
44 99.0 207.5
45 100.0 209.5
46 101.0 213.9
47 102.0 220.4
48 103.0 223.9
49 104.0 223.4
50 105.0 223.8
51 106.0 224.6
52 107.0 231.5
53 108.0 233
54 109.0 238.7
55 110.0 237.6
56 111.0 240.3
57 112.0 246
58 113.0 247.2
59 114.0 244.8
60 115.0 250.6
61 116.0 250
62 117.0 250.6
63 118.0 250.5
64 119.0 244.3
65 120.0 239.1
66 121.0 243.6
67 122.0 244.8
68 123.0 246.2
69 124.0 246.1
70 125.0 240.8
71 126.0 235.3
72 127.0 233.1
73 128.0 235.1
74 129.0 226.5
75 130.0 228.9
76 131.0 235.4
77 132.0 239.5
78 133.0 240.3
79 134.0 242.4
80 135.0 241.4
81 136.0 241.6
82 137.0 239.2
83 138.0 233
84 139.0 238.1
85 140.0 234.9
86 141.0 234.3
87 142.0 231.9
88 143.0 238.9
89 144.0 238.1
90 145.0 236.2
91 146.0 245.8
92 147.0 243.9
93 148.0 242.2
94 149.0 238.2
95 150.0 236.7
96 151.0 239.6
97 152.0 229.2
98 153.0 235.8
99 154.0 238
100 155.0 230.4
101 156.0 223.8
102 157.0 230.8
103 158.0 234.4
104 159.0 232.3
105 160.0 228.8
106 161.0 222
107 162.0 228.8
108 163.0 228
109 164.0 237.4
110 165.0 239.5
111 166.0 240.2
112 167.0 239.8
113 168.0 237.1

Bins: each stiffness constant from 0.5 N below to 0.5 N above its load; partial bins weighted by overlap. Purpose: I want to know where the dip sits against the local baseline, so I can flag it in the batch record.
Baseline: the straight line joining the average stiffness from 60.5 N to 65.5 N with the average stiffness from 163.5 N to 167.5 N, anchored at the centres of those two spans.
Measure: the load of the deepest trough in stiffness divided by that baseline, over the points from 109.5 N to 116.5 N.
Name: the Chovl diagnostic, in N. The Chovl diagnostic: 110.0 N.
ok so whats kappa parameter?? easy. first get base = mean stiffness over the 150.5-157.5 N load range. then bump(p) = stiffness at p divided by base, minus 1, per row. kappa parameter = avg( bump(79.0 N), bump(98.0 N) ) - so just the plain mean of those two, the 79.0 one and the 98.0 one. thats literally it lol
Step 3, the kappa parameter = -0.33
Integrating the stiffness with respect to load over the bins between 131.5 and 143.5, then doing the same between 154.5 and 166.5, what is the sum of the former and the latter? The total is 5632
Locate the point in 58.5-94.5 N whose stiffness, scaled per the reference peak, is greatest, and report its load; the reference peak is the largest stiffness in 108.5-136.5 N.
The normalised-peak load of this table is 59.0 N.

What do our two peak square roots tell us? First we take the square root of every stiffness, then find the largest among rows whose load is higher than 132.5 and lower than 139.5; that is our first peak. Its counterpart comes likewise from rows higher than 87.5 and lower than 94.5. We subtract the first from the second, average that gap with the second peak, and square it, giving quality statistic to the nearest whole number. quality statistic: 33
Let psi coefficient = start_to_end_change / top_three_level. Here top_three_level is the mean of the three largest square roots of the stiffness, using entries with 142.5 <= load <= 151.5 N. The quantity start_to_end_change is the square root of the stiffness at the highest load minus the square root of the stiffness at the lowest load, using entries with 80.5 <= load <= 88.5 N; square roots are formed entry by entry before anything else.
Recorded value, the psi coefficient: 0.097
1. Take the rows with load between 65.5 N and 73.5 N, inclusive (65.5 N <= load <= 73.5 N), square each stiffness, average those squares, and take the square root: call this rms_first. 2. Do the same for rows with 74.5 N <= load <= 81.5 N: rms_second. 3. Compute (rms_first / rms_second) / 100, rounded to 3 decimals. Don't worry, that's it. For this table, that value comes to 0.013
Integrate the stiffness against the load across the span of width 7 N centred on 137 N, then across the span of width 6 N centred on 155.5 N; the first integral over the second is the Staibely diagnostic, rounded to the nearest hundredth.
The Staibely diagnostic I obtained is 1.20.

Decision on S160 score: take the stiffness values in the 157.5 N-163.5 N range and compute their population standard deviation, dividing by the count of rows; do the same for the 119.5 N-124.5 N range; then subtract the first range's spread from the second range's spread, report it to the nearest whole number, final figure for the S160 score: -1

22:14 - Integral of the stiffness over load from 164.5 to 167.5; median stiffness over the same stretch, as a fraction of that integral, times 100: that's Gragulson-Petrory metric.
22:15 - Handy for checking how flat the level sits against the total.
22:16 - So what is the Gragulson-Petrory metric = 33.3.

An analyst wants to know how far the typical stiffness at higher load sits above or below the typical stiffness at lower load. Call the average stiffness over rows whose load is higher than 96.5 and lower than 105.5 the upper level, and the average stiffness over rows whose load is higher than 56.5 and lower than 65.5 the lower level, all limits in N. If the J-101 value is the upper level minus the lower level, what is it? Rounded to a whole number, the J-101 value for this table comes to 33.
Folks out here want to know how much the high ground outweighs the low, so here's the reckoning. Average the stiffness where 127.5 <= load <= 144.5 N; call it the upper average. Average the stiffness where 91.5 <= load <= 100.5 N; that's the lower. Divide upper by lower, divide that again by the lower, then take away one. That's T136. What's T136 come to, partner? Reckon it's -0.994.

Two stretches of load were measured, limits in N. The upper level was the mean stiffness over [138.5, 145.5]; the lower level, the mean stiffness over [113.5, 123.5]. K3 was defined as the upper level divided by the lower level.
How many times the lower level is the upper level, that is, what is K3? 0.96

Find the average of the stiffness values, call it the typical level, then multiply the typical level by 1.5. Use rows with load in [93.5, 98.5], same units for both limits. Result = 291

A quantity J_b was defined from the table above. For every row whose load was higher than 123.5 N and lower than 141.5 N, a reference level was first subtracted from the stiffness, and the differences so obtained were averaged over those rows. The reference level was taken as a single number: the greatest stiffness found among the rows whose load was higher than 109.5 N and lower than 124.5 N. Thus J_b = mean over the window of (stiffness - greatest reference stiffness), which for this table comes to -13.6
